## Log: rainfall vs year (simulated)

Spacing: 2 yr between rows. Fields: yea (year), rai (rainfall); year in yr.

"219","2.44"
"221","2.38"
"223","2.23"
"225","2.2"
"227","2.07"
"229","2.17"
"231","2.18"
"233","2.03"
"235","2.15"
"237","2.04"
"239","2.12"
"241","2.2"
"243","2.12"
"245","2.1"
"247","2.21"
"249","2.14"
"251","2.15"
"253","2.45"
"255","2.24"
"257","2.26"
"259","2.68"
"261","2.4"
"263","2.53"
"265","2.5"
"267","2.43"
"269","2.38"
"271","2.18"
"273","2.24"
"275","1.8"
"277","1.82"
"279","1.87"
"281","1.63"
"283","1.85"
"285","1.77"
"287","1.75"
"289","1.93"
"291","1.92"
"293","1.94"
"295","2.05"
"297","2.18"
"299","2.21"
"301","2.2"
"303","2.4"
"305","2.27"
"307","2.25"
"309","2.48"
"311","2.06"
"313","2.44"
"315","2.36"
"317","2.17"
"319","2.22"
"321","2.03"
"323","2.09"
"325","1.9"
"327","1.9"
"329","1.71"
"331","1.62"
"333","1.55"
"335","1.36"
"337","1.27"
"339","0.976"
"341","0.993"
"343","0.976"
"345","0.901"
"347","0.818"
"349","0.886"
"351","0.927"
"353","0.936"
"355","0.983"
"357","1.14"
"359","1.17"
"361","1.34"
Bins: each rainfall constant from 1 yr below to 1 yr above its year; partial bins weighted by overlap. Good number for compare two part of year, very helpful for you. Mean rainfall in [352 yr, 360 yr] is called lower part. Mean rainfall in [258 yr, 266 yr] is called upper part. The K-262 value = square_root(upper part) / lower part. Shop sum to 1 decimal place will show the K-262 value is 1.5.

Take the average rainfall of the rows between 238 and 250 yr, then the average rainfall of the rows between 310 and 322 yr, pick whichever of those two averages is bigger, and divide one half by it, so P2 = 0.226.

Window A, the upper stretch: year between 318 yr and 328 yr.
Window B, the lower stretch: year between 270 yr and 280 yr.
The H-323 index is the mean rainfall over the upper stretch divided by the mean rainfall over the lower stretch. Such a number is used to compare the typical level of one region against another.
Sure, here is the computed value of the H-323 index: 1.02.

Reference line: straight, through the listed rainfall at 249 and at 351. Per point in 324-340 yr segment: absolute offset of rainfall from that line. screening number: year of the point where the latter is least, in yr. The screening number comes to 339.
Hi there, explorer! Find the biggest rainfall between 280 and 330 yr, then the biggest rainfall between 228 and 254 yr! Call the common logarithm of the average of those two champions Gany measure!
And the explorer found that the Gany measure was 0.39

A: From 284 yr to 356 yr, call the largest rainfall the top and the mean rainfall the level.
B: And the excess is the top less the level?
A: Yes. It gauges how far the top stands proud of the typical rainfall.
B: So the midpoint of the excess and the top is 1.61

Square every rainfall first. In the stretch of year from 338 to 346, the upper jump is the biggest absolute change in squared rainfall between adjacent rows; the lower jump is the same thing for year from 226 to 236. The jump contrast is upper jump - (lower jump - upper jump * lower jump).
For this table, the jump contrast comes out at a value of -0.4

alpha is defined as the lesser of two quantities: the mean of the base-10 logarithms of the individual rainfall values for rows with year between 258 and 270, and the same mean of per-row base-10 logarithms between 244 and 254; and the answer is 0.344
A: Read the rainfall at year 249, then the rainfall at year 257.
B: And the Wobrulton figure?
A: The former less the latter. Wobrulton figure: -0.1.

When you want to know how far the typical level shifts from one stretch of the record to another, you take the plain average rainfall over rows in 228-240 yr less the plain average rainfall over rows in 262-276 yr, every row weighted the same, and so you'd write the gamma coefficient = -0.2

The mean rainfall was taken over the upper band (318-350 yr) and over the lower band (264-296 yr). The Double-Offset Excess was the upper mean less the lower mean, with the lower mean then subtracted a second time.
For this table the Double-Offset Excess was -2.56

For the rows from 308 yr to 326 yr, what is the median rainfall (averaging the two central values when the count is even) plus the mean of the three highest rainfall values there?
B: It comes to 4.6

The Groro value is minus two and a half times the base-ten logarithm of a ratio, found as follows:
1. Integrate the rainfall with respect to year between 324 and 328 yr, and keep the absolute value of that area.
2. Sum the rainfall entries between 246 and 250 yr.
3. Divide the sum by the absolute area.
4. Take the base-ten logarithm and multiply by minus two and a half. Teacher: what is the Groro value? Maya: 0.61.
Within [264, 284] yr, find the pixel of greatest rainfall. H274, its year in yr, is 265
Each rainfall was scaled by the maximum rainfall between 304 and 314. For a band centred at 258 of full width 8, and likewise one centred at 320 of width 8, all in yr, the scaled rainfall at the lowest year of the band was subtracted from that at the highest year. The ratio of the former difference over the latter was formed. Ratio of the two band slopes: -2.0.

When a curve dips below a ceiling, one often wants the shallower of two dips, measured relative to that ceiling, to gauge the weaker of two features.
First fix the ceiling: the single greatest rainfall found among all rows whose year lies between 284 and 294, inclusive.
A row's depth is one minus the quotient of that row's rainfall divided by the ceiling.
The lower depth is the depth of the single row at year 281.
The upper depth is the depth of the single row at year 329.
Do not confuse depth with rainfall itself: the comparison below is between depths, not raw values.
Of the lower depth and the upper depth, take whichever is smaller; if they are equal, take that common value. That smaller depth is 0.12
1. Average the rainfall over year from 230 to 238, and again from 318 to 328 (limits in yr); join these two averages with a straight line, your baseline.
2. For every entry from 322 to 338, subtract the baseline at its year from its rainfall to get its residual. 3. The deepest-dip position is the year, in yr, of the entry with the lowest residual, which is 337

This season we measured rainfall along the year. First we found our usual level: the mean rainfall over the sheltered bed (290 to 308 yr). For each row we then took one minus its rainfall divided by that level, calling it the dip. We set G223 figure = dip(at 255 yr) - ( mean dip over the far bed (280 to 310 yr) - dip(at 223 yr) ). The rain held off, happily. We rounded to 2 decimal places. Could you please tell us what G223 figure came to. -0.12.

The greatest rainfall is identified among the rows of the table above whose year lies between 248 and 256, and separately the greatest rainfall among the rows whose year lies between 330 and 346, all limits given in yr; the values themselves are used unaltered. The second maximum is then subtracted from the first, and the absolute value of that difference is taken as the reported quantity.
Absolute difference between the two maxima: 0.8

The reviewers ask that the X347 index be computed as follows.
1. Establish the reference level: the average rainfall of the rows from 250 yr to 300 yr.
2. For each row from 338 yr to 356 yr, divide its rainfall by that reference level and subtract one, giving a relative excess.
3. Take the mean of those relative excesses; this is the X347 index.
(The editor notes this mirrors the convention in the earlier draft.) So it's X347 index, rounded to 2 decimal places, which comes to -0.56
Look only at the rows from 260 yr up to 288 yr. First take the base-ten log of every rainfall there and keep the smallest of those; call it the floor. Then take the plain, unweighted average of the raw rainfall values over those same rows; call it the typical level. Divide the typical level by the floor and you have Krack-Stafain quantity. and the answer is 9.8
